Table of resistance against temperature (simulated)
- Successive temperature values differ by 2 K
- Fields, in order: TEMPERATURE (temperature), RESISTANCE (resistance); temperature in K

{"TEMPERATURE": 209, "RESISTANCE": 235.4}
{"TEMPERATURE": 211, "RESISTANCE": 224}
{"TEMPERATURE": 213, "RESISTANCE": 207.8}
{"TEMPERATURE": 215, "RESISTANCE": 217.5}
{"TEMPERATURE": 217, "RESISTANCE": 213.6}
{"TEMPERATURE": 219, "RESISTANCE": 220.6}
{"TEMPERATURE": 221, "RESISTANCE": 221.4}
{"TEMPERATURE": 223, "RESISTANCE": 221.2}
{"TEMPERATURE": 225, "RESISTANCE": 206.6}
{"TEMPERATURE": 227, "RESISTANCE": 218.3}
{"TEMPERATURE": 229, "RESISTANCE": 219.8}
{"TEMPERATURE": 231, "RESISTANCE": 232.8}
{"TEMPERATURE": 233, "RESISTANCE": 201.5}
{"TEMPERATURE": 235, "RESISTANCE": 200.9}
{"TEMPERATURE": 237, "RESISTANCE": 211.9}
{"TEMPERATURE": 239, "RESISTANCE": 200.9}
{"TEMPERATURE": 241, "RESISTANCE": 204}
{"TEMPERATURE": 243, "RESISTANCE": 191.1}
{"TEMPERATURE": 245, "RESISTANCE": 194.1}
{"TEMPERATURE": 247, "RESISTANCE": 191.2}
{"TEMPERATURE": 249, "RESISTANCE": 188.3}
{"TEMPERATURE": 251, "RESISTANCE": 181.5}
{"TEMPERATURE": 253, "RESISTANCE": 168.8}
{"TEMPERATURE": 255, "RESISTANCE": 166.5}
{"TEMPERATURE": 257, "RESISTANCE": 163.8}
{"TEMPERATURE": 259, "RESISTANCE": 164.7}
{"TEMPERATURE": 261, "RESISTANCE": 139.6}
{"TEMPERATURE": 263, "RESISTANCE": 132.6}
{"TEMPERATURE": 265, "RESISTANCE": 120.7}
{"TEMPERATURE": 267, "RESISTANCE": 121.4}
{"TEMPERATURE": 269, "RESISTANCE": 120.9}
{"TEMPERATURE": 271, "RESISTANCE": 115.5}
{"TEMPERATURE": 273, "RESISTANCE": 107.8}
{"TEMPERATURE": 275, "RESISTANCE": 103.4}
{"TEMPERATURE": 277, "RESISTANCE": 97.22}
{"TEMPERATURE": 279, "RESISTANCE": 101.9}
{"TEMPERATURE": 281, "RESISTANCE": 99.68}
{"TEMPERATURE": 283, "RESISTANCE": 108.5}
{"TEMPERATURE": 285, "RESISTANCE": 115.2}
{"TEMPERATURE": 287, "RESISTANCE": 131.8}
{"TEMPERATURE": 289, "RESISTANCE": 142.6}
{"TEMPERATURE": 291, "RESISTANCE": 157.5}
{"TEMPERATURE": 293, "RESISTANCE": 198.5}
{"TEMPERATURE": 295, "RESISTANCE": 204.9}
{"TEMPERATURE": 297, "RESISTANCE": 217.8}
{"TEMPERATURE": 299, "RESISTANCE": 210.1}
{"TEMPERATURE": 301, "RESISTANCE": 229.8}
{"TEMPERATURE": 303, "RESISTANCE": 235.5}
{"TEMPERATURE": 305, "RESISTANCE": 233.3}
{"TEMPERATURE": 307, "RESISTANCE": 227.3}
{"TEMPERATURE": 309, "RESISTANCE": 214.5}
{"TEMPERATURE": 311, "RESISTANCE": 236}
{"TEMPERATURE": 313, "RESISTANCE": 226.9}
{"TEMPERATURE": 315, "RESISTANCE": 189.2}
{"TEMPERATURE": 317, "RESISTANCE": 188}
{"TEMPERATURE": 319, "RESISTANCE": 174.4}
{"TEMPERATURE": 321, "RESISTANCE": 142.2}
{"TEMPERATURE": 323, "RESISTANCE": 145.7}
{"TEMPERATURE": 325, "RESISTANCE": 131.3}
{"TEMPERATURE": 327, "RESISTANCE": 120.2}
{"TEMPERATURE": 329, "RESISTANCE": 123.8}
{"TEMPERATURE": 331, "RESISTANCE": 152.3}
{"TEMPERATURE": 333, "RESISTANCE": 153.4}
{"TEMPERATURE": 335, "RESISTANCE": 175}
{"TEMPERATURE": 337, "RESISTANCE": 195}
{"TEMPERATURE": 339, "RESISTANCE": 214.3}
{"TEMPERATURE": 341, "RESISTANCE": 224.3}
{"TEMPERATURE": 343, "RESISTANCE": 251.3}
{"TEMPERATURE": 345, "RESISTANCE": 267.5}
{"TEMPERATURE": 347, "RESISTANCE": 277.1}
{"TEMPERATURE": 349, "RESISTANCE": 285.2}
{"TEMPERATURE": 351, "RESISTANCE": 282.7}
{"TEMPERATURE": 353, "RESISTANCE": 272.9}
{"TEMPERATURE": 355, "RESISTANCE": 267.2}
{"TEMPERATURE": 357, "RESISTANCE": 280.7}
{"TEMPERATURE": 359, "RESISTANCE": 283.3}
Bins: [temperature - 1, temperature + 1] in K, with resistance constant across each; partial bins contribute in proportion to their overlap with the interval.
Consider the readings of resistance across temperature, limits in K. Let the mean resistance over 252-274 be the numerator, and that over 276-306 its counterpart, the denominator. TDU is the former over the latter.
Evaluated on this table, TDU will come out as 0.84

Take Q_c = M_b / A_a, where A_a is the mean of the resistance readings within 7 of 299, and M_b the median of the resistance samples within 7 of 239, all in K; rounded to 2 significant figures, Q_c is 0.92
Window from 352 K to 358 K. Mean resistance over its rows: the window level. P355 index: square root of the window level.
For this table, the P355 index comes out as 17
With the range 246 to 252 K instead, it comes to 14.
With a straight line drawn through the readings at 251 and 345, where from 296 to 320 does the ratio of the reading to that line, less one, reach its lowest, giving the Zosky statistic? 319 K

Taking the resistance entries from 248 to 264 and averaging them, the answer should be 163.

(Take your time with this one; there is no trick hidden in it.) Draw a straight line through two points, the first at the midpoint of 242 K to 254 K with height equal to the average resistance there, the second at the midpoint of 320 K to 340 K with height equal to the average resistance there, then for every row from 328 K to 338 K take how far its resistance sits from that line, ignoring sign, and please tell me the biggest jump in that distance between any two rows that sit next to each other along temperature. 29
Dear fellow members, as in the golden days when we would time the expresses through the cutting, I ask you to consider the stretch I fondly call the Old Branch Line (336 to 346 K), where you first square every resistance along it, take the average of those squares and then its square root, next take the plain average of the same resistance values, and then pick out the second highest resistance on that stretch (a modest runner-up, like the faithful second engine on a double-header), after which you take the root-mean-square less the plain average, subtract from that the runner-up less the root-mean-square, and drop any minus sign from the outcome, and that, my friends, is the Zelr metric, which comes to 18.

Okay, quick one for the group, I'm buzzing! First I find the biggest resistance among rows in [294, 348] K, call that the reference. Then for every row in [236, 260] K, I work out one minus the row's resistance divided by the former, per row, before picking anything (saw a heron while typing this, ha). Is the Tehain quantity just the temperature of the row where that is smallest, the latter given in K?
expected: 237 K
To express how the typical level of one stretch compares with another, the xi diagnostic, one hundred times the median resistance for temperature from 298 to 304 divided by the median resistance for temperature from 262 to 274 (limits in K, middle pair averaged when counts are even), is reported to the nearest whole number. 190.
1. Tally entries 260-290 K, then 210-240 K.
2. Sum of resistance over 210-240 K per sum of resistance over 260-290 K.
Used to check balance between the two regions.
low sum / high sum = 1.8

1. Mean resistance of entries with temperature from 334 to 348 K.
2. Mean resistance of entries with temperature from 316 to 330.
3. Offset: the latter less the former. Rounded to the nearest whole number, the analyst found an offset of -83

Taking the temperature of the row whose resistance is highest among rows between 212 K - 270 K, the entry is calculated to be 231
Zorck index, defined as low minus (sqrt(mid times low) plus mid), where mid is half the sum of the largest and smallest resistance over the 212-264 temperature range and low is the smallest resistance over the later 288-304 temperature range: -202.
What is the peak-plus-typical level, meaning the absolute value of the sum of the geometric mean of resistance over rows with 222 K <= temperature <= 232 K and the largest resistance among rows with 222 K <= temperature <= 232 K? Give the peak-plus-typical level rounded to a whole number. 452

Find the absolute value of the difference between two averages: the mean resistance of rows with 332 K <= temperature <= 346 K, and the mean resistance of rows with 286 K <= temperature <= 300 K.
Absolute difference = 31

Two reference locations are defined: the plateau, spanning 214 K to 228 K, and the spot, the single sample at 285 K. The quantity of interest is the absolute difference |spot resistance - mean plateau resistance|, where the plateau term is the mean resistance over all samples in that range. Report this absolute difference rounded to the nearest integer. 102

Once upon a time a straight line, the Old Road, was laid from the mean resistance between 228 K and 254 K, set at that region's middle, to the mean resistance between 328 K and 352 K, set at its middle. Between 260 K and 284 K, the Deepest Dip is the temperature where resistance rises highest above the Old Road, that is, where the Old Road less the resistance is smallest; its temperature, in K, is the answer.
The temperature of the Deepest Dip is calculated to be 261 K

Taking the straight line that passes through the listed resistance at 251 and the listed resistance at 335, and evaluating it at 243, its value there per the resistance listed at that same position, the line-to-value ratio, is 0.95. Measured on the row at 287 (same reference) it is 1.36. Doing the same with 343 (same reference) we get 0.69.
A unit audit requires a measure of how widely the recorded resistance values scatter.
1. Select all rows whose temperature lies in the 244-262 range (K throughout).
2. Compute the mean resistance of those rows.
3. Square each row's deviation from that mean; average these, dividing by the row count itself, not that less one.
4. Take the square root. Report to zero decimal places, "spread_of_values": 16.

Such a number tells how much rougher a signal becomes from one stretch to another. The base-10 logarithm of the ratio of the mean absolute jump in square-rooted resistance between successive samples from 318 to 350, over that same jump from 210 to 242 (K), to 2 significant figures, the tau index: 0.26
